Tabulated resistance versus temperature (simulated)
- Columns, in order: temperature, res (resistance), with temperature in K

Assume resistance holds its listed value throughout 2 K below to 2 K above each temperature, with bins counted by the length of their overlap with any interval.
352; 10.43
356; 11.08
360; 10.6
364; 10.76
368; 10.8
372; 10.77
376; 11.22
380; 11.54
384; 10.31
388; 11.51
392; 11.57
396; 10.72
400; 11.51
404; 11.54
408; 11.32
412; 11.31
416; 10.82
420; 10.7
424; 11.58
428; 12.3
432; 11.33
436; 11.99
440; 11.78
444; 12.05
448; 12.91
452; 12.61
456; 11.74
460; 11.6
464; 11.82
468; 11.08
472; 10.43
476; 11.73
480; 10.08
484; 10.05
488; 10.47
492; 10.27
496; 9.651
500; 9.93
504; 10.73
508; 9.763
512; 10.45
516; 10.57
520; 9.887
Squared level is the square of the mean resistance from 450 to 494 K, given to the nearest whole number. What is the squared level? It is 123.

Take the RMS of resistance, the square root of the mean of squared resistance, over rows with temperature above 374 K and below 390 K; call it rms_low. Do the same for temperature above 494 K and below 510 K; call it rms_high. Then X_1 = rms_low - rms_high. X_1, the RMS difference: 1.1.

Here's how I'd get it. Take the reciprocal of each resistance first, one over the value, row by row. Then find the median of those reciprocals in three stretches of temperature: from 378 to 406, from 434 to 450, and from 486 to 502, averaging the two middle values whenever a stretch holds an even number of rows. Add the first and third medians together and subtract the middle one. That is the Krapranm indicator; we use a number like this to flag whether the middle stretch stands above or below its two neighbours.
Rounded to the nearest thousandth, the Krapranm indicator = 0.103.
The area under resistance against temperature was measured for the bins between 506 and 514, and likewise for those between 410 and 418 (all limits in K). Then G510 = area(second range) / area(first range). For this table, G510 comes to 1.09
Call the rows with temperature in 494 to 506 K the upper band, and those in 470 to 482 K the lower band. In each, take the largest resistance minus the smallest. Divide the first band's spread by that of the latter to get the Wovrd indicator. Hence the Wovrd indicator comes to 0.7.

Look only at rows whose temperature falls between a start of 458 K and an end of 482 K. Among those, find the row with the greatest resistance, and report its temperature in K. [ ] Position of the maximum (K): 464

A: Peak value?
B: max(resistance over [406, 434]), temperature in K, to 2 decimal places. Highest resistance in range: 12.30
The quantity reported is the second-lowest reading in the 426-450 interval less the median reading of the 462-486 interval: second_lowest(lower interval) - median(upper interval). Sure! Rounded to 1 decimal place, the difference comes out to 1.0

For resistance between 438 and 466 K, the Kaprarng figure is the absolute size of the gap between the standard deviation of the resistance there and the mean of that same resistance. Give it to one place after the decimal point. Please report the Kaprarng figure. 11.6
